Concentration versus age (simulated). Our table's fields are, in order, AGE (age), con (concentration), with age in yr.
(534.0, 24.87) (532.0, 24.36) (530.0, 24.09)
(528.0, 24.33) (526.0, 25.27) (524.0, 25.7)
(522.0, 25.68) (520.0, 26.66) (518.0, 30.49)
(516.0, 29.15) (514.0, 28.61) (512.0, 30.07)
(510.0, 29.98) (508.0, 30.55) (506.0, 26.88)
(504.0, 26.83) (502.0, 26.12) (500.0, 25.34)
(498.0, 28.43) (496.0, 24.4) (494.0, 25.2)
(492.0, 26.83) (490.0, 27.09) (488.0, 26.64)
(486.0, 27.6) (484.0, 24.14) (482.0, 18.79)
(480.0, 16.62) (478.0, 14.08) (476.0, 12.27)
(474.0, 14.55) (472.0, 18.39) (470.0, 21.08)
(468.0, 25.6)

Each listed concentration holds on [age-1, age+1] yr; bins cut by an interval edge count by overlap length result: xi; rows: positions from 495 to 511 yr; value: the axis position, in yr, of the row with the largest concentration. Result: 508.0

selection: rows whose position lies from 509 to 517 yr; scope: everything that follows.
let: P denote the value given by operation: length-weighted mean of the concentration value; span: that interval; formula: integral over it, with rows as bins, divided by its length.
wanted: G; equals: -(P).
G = -29.5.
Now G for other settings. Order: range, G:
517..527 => -26.8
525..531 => -24.6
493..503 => -25.9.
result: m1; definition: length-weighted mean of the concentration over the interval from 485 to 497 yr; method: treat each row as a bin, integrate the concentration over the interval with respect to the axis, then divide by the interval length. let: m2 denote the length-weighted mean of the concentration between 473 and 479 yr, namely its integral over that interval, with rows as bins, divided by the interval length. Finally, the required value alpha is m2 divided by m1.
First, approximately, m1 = 26.3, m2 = 14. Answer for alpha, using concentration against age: 0.5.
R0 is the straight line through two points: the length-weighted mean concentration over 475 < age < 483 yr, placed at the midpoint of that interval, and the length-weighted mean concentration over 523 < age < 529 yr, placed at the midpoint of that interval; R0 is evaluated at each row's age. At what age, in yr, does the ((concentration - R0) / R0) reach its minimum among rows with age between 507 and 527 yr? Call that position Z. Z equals 526.0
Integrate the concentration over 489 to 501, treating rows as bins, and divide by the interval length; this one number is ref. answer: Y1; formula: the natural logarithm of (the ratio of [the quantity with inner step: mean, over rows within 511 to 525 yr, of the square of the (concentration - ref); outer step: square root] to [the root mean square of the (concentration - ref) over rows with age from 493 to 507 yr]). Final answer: 0.7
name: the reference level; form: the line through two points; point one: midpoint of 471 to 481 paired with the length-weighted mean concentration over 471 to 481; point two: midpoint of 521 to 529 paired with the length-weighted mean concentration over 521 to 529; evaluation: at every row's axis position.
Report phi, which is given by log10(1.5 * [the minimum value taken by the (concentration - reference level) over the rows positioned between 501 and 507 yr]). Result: 0.92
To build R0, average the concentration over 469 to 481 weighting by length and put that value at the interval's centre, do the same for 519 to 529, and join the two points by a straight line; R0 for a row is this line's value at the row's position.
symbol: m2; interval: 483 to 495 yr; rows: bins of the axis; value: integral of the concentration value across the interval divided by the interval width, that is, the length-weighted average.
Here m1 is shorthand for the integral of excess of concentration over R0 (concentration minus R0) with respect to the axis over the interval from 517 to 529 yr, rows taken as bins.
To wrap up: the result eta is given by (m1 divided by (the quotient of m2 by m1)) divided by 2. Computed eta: 3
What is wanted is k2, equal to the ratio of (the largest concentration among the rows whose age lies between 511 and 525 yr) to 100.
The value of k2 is 0.305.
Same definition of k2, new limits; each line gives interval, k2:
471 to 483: 0.188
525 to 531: 0.253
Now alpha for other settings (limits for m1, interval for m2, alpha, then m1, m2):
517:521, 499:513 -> 1.0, 28.6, 28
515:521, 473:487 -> 0.6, 28.8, 18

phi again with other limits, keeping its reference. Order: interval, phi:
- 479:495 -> -0.03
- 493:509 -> 0.88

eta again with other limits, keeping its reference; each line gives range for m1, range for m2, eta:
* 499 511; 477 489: 111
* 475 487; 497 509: 7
